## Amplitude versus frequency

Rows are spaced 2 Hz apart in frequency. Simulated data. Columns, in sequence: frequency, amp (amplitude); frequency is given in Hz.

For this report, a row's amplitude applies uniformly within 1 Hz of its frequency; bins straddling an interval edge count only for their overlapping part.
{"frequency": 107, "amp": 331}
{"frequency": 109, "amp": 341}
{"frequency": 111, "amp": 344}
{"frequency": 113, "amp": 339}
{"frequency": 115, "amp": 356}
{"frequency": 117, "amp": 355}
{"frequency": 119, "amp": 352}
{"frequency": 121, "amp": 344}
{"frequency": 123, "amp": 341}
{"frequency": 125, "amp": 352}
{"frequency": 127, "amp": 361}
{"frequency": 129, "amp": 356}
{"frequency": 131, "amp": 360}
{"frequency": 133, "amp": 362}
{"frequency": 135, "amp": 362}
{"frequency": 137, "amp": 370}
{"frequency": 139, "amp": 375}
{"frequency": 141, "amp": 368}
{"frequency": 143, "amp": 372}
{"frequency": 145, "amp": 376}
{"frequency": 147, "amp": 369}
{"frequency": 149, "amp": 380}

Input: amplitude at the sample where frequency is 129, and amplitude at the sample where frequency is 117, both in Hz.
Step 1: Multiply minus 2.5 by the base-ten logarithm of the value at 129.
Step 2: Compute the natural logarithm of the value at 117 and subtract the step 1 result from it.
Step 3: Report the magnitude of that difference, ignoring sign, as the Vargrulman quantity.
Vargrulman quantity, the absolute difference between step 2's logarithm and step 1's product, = 12.3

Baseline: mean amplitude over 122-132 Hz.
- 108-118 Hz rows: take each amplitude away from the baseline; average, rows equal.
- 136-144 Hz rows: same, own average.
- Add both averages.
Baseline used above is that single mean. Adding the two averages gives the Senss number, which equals -10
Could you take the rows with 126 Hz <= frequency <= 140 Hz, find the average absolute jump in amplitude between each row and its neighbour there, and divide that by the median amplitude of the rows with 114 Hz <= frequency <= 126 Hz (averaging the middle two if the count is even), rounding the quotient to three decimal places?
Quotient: 0.011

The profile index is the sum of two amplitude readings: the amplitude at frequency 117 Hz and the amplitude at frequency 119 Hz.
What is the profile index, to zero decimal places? 707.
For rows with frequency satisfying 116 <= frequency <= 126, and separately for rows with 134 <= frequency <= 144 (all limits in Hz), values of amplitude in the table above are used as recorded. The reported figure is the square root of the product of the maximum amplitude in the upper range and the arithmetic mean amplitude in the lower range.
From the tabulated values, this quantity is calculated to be 362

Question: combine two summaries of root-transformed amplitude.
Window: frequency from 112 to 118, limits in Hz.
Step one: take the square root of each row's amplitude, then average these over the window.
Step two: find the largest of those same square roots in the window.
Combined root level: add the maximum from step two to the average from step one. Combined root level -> 37.58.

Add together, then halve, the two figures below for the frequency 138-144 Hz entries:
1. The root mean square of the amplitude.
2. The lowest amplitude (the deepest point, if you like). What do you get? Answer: 370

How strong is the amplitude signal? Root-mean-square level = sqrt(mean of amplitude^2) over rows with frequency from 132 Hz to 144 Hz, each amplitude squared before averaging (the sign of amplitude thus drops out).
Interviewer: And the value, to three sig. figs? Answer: 368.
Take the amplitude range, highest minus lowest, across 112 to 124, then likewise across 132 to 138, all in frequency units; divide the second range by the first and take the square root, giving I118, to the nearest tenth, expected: 0.7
